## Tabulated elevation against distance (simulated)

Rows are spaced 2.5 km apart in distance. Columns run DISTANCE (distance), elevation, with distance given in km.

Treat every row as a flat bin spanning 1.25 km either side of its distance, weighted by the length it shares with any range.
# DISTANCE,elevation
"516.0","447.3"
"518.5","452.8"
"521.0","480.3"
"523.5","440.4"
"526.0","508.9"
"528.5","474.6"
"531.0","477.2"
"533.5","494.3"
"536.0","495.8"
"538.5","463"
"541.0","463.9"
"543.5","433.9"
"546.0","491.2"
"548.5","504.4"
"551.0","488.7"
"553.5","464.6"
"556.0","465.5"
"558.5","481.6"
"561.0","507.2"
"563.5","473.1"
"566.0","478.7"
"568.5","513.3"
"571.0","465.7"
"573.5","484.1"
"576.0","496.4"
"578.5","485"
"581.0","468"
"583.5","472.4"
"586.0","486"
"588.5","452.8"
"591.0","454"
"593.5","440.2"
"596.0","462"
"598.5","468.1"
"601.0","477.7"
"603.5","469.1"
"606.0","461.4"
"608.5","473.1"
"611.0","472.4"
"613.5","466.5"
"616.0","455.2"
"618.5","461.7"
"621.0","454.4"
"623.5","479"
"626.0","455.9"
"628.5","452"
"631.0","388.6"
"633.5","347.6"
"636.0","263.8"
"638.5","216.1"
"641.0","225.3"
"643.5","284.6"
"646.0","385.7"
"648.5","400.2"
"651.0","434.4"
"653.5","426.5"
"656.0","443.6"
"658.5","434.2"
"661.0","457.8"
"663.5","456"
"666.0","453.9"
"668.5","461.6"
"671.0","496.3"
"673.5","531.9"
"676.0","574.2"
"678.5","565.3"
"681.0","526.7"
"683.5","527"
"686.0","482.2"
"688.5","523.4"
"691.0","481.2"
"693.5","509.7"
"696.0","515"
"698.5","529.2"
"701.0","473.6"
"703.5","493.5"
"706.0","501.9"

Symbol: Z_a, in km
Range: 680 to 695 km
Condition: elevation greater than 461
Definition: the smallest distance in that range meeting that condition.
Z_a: 681.0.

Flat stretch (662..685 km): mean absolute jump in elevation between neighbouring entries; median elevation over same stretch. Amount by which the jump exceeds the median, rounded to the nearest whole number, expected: -505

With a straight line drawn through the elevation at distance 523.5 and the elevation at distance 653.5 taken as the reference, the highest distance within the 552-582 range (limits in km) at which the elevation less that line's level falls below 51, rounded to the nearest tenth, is 581.0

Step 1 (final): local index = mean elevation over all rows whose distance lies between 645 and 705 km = 483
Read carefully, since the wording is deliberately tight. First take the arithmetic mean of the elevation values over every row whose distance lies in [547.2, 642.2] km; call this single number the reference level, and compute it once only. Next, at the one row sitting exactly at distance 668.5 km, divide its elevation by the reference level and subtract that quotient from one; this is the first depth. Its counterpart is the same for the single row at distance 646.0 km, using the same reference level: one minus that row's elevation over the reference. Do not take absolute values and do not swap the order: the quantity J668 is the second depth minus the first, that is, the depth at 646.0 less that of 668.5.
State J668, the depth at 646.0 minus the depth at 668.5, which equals 0.17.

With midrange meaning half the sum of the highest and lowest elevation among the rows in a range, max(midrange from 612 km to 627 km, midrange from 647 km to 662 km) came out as 467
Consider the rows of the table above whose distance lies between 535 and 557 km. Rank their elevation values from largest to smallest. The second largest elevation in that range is 495.8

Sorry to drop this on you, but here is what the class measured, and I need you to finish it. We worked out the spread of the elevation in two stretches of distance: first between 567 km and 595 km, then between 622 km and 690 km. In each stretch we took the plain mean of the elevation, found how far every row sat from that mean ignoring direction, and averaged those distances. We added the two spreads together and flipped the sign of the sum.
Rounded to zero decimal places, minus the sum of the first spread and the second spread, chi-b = -88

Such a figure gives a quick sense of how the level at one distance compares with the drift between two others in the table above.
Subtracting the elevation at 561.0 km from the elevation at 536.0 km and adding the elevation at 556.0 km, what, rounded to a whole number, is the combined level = 454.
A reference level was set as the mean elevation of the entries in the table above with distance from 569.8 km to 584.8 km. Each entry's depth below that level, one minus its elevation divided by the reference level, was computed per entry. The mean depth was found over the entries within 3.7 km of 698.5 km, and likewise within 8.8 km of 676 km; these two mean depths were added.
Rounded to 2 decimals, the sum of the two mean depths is -0.16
